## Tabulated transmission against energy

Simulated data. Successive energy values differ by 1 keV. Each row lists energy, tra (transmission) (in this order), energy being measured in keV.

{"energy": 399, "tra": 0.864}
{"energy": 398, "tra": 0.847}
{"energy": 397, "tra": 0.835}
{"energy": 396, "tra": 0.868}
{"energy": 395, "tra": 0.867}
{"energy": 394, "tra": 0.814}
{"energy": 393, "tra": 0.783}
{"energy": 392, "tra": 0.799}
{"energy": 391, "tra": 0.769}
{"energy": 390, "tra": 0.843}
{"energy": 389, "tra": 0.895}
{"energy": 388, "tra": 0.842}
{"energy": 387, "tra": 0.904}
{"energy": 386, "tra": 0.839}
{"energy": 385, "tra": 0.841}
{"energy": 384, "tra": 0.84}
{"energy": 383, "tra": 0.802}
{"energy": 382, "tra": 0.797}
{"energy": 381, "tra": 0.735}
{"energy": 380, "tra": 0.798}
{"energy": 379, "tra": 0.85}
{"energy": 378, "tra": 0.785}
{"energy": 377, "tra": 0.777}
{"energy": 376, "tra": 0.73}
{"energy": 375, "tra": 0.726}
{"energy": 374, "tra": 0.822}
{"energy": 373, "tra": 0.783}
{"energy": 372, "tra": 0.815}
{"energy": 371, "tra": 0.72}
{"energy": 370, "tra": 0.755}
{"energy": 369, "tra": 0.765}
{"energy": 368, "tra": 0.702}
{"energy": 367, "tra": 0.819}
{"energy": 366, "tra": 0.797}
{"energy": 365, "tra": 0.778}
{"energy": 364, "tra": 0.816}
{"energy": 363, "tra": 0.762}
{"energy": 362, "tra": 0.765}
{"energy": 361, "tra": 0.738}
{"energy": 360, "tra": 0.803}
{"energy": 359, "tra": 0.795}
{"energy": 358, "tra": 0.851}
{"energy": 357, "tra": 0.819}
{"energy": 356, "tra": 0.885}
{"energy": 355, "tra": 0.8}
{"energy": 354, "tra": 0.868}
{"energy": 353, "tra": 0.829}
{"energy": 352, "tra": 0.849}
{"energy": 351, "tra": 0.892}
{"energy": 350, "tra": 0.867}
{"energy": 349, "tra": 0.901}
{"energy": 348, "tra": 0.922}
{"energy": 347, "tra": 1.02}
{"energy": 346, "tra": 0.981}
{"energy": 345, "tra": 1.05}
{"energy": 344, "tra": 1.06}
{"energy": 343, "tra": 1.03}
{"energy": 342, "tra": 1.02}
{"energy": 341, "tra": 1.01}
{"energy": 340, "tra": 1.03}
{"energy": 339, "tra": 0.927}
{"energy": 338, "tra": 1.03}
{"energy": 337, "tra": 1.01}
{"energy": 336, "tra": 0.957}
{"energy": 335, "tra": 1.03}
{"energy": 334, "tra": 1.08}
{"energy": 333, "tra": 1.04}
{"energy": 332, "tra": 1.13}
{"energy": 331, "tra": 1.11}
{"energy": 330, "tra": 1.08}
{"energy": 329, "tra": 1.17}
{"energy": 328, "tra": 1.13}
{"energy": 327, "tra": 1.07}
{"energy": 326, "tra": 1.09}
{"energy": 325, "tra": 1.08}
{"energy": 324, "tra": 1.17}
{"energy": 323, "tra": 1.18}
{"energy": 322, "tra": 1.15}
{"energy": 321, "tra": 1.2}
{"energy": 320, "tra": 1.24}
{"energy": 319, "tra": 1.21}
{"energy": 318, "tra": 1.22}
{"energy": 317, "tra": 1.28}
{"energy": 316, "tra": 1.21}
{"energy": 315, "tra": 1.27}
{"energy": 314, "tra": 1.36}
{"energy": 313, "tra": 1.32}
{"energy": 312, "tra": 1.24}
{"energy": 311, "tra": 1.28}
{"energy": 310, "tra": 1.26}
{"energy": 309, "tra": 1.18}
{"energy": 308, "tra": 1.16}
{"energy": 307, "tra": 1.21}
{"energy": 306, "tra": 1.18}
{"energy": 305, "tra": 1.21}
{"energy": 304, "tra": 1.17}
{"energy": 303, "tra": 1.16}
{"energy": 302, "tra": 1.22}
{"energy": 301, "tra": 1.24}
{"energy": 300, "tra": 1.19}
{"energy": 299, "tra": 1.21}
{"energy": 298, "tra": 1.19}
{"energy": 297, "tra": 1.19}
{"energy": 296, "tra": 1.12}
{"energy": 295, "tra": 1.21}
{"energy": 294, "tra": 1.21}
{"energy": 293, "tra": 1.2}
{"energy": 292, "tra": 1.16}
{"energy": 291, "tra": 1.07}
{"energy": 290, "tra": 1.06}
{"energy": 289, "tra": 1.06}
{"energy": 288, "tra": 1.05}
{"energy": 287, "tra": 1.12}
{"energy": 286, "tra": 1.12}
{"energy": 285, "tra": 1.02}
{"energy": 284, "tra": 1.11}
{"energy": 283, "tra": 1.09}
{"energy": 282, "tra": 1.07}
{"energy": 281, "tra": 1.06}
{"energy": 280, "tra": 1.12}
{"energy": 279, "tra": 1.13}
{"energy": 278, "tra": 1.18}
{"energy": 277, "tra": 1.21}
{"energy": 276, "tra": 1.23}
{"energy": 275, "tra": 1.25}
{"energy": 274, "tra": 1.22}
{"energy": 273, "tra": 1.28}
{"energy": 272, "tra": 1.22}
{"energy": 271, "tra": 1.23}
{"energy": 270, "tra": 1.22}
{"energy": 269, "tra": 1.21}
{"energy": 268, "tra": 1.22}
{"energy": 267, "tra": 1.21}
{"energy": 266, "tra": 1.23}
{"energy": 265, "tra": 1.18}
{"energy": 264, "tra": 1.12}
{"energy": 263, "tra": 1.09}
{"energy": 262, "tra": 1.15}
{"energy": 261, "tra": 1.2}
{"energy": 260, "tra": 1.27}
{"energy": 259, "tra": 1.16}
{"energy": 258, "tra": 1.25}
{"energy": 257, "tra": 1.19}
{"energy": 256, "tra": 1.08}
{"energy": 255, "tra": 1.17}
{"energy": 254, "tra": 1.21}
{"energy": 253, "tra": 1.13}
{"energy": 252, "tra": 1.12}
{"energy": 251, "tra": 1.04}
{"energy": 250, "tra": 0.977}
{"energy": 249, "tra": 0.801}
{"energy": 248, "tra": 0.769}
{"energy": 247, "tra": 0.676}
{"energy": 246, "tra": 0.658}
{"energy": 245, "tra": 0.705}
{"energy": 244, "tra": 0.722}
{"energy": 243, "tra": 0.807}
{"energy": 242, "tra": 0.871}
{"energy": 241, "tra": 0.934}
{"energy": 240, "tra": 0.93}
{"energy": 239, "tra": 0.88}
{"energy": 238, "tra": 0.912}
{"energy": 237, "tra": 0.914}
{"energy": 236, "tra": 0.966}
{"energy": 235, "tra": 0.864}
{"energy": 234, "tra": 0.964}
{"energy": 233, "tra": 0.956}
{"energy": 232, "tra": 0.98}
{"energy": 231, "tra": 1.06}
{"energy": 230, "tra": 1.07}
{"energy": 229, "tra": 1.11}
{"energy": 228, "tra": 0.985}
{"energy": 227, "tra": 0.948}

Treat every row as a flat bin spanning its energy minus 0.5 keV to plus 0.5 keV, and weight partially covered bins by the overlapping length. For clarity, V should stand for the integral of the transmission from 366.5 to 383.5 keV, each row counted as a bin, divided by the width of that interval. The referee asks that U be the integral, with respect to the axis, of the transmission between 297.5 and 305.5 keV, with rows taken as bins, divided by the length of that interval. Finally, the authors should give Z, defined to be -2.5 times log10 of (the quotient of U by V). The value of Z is -0.5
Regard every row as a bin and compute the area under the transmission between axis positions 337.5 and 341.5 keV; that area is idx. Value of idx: 4.0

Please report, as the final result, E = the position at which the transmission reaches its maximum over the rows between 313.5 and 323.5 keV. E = 314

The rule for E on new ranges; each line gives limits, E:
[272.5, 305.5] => 273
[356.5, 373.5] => 358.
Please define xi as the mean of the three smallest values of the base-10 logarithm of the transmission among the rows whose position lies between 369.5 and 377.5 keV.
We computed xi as -0.14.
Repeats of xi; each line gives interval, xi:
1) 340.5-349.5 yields -0.03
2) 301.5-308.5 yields 0.07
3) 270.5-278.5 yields 0.08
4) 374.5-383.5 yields -0.14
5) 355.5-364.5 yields -0.12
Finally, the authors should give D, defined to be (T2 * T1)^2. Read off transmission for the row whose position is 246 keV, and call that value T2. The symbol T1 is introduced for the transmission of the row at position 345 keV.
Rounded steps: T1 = 1.05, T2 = 0.658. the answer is 0.5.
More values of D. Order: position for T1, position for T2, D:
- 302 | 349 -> 1.2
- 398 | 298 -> 1.0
